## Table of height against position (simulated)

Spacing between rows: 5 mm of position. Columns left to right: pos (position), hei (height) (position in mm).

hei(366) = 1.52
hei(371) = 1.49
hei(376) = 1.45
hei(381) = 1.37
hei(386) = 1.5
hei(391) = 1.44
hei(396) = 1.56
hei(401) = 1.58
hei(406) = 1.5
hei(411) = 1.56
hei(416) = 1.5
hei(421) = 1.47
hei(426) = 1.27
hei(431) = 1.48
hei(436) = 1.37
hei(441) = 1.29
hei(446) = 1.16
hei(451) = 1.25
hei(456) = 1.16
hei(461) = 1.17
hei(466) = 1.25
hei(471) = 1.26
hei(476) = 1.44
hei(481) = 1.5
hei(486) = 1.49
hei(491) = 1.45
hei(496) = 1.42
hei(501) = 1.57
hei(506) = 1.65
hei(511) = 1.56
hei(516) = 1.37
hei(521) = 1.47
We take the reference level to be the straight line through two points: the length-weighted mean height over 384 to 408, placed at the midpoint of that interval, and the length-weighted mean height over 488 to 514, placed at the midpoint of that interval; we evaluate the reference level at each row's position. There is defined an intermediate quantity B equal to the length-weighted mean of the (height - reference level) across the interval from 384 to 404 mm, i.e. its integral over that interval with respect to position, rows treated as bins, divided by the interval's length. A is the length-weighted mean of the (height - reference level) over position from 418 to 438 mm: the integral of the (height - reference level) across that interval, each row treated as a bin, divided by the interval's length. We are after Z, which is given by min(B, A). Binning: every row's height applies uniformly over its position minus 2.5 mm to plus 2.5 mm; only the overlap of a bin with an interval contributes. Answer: -0.12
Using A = -0.12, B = 0.00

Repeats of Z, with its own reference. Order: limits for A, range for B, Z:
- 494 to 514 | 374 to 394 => -0.07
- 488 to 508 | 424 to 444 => -0.17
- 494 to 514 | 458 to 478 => -0.25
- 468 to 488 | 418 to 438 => -0.12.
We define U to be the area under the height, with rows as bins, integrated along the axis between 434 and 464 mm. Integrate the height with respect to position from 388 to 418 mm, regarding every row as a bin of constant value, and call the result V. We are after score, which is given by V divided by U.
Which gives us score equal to 1.24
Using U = 36.9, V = 45.7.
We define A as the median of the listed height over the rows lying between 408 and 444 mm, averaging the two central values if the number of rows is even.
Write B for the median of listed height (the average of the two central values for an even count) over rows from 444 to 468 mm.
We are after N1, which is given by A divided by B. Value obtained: 1.26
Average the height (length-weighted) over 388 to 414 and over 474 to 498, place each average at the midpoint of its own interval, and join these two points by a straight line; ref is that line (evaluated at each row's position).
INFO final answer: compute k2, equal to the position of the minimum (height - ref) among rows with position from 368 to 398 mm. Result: 381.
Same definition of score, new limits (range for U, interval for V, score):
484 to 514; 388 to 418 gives 1.00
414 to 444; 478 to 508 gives 1.09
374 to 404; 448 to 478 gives 0.84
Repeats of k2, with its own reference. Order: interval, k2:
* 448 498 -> 456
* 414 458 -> 446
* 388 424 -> 391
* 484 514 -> 496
